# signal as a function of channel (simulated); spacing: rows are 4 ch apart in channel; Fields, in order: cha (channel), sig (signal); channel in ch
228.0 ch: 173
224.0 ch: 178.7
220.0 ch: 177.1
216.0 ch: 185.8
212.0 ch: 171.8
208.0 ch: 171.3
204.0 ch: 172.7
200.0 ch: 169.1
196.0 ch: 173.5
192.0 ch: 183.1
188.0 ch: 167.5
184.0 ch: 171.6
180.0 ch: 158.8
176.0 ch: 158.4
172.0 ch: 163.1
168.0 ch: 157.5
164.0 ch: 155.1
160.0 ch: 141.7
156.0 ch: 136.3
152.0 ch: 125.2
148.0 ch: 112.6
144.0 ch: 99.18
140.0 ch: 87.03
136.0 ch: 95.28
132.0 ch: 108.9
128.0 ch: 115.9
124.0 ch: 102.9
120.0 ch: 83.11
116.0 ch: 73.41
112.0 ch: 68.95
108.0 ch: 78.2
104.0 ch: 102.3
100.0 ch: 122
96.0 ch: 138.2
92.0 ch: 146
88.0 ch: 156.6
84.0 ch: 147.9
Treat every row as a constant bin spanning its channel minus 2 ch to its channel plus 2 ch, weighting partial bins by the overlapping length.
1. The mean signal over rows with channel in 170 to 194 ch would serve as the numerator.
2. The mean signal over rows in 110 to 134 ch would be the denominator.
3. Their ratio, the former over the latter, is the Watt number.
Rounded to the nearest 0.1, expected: 1.8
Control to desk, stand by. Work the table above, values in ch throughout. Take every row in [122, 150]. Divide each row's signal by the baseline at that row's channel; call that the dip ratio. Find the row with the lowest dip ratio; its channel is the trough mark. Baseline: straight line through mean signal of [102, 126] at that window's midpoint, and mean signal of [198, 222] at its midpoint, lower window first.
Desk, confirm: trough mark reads 140.0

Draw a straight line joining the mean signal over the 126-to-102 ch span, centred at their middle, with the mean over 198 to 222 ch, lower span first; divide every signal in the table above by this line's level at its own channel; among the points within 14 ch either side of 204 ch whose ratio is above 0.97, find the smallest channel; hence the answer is 192.0 ch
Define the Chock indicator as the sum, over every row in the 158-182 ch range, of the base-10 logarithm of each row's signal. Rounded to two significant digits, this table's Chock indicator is 13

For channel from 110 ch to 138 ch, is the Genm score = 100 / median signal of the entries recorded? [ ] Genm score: 1.05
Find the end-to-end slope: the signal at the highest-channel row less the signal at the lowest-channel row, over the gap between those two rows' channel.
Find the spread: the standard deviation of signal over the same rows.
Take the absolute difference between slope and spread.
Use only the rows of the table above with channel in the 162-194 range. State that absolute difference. 8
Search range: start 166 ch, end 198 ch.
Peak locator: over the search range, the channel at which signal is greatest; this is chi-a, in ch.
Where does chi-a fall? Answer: 192.0 ch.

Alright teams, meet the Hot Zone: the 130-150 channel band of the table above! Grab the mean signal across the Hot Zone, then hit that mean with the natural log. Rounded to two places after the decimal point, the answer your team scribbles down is 4.61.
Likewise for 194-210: 5.15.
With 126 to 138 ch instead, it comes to 4.67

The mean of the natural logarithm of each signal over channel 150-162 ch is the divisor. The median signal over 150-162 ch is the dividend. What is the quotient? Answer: 28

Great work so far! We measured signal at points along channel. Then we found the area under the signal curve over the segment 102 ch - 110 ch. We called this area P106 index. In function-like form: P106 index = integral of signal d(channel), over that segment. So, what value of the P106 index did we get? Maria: 722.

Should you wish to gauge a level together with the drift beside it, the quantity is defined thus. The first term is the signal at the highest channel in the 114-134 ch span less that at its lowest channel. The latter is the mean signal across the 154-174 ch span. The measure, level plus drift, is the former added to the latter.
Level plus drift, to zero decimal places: 186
